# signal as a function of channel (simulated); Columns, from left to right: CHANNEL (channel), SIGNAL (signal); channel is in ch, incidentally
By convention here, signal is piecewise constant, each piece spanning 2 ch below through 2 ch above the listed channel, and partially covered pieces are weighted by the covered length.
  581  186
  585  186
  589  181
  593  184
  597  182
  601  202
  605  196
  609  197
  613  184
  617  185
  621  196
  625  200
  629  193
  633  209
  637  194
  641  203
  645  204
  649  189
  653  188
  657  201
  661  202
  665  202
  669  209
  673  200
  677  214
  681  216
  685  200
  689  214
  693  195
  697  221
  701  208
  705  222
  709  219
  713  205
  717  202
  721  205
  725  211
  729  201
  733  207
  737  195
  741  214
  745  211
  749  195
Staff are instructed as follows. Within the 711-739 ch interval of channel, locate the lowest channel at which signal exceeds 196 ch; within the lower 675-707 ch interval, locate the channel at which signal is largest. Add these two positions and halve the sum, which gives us 709 ch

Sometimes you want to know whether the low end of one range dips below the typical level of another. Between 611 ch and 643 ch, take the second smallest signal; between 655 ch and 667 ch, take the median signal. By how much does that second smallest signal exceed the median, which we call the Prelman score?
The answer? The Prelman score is -17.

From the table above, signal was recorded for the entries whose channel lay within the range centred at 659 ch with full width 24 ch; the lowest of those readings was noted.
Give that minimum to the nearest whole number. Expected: 188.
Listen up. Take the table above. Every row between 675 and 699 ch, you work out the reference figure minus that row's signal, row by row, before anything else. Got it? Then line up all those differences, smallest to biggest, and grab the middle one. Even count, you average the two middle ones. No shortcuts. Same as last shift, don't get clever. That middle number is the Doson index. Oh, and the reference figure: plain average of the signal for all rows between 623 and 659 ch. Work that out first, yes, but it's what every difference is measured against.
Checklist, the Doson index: -16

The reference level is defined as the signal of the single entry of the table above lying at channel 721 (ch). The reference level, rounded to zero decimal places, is 205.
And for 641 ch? 203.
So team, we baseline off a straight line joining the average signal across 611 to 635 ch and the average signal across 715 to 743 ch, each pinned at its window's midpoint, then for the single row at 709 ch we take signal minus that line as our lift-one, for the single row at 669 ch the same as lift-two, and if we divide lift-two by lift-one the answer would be 0.62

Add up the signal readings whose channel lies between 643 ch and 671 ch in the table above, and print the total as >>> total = 1395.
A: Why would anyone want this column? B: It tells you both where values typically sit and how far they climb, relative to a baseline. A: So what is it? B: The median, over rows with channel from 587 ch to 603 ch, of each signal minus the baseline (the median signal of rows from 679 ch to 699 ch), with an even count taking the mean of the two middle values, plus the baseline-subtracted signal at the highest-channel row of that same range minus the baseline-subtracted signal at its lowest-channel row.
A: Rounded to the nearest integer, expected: -10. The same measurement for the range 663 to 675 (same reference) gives -14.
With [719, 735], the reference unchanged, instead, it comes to -6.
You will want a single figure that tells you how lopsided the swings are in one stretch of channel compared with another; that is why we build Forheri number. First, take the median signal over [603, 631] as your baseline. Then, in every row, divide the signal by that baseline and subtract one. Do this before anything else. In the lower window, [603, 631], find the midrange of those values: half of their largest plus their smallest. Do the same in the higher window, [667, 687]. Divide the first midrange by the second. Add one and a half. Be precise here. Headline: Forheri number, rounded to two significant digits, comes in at 1.2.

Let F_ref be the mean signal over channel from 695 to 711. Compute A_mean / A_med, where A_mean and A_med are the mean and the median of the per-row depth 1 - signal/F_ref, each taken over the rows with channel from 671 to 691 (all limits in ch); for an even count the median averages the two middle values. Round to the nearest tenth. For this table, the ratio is 2.5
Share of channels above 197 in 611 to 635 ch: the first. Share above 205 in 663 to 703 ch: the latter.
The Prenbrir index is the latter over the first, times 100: 180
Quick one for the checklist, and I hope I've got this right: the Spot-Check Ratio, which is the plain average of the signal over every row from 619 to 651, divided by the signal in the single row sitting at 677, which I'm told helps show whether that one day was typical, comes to 0.93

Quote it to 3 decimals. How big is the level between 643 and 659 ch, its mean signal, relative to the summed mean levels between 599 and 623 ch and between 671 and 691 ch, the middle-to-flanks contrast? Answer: 0.486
